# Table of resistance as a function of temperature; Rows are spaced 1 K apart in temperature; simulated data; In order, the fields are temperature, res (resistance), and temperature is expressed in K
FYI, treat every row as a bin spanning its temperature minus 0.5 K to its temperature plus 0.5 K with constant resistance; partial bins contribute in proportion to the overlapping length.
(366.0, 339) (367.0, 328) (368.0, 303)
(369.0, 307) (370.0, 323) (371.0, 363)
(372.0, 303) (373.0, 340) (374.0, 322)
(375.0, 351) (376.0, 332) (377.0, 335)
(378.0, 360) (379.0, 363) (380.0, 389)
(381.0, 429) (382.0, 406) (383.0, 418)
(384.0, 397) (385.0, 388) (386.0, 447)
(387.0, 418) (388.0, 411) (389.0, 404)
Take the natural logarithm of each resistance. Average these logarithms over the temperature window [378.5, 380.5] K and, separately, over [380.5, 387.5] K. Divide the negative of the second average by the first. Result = -1.02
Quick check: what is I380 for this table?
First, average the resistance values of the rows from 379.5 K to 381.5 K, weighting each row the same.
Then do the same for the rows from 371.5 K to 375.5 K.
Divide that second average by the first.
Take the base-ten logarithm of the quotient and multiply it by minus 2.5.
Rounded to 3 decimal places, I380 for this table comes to 0.236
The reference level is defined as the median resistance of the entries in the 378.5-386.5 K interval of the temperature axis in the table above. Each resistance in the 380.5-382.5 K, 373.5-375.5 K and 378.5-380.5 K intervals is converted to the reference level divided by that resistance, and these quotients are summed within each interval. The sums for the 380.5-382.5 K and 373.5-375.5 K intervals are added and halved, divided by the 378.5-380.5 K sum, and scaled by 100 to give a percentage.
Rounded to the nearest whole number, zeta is 101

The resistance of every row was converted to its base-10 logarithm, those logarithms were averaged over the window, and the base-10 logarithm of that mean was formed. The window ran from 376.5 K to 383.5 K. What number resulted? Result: 0.412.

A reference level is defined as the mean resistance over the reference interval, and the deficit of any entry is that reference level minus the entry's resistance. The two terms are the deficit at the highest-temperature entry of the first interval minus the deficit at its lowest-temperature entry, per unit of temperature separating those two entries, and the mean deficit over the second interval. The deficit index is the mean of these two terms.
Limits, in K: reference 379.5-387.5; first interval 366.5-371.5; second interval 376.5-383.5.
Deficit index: 9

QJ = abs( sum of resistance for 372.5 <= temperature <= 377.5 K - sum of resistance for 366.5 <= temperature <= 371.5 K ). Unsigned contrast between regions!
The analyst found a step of 56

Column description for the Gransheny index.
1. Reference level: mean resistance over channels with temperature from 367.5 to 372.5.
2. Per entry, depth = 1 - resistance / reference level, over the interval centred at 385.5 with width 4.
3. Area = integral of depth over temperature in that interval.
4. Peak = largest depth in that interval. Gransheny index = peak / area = 0.18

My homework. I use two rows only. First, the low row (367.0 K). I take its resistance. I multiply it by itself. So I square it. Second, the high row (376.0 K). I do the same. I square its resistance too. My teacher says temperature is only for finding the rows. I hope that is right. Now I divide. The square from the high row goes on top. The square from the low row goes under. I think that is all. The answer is 1.0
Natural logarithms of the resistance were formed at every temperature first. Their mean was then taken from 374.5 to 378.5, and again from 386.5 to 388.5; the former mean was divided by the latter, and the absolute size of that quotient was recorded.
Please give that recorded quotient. 0.97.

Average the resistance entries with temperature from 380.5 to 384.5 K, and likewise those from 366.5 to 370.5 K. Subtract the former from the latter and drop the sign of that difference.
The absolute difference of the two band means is 97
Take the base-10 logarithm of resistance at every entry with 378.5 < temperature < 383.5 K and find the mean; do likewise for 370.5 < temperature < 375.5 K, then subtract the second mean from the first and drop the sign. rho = 0.077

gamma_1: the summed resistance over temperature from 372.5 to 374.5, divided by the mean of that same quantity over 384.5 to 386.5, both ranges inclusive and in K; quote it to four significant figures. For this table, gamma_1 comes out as 1.586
